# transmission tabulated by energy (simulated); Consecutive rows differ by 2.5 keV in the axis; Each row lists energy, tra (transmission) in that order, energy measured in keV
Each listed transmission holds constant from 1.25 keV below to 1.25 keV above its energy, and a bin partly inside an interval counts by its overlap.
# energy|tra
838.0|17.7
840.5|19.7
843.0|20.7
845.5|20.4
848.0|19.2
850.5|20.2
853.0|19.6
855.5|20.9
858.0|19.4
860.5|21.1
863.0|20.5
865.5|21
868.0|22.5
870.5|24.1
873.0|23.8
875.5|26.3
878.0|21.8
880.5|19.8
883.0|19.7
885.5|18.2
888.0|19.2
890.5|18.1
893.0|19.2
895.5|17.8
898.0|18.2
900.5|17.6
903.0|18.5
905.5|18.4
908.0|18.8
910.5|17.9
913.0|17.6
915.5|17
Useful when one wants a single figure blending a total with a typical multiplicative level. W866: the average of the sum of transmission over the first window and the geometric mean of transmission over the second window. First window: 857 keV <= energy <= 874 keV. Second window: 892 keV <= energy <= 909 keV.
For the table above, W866 85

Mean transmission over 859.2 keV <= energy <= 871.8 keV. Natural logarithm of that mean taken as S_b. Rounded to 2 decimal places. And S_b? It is 3.08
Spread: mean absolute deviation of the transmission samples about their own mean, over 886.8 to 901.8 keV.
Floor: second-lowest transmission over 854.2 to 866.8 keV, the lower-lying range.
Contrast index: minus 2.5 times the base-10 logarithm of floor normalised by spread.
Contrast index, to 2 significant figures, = -3.9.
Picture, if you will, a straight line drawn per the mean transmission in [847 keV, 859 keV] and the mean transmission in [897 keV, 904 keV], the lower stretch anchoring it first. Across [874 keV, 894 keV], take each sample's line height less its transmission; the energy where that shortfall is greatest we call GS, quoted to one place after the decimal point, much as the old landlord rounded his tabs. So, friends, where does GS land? 885.5 keV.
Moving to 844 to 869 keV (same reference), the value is 848.0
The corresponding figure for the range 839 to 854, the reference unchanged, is 848.0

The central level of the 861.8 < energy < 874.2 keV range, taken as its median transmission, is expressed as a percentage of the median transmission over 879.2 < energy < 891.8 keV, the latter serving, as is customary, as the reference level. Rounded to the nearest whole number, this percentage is 117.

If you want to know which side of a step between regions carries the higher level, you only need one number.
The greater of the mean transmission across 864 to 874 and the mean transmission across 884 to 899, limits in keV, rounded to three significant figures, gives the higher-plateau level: 22.8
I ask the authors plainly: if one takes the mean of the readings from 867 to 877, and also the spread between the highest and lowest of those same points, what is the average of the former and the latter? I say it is 14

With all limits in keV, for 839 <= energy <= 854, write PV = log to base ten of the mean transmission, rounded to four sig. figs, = 1.300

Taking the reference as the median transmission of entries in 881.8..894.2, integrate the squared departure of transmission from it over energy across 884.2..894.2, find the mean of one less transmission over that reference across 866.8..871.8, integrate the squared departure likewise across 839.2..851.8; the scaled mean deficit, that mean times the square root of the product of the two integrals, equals -1.8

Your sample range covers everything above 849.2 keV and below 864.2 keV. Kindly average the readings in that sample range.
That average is 20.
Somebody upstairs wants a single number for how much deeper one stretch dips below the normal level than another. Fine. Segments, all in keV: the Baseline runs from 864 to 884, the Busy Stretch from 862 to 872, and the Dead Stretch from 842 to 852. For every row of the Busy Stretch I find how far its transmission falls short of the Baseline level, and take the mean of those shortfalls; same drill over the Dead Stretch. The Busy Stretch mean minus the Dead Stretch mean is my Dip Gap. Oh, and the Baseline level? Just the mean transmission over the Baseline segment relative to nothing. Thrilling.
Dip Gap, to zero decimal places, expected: -2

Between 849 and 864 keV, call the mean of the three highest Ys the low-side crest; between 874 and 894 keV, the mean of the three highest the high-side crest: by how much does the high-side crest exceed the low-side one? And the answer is 2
